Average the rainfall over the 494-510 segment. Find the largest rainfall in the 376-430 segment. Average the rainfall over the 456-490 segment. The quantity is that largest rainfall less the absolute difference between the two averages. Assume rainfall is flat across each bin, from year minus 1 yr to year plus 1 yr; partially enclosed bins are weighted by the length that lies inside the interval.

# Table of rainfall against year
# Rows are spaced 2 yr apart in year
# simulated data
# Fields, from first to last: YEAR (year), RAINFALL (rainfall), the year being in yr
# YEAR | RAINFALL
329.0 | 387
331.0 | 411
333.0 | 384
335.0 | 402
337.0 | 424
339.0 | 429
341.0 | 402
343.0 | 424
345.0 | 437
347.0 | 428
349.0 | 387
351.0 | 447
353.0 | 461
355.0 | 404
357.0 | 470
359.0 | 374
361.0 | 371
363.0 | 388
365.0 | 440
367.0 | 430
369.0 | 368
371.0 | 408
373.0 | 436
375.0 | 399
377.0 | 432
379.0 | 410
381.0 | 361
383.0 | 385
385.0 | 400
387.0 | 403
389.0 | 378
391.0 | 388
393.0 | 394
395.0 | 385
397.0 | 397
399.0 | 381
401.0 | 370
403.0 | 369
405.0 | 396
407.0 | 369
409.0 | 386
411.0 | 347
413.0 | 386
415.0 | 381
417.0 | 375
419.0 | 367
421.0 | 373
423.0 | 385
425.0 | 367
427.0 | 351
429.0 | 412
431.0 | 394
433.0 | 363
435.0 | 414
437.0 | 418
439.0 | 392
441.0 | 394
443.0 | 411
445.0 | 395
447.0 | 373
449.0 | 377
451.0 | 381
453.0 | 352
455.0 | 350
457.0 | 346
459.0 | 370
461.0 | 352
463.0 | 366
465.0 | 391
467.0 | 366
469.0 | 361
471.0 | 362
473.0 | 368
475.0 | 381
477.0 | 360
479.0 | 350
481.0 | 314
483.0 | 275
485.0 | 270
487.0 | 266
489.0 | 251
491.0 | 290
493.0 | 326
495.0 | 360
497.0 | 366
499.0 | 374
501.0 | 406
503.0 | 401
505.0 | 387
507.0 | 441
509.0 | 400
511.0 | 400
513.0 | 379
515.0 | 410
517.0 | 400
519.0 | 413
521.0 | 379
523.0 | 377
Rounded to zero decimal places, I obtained 378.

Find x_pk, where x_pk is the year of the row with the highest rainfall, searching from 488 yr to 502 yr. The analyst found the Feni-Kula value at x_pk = 501.0 yr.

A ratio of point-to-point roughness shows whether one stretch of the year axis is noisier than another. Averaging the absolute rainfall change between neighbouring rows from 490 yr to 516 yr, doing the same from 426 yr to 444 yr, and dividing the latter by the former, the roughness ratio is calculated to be 1.12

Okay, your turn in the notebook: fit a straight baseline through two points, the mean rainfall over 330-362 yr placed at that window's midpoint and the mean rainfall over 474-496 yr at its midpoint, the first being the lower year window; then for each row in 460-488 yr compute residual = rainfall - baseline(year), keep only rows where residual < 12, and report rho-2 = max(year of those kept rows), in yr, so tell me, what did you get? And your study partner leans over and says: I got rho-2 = 487.0 yr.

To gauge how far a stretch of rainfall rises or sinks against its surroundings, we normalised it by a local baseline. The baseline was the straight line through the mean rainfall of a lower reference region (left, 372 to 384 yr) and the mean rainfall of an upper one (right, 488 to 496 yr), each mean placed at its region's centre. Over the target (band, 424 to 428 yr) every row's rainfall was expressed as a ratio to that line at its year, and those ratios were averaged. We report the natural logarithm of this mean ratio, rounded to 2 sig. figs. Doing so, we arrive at -0.011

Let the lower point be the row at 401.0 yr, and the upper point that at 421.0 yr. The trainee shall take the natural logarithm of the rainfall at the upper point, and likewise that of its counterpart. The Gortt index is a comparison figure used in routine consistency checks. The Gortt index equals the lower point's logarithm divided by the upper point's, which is 1.00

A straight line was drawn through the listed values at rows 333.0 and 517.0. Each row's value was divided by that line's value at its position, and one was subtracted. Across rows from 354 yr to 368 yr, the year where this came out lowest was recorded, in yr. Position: 361.0 yr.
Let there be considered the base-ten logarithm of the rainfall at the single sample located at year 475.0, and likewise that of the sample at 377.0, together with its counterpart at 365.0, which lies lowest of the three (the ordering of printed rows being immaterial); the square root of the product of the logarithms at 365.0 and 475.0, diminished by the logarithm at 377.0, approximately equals -0.02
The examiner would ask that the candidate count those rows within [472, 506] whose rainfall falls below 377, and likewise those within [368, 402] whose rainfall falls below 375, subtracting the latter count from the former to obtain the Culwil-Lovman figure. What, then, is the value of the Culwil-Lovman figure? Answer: 10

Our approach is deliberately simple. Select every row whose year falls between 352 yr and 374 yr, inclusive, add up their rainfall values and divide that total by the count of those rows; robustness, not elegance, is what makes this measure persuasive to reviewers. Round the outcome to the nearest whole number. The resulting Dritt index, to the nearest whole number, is 414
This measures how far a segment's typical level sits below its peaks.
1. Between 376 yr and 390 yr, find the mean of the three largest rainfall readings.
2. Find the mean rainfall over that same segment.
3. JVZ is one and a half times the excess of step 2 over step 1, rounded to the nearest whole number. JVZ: -29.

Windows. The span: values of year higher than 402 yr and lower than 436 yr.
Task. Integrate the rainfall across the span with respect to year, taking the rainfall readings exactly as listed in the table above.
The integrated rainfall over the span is 12870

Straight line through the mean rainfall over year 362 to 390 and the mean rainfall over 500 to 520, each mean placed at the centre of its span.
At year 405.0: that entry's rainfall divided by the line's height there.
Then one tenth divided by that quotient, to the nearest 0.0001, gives 0.1017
